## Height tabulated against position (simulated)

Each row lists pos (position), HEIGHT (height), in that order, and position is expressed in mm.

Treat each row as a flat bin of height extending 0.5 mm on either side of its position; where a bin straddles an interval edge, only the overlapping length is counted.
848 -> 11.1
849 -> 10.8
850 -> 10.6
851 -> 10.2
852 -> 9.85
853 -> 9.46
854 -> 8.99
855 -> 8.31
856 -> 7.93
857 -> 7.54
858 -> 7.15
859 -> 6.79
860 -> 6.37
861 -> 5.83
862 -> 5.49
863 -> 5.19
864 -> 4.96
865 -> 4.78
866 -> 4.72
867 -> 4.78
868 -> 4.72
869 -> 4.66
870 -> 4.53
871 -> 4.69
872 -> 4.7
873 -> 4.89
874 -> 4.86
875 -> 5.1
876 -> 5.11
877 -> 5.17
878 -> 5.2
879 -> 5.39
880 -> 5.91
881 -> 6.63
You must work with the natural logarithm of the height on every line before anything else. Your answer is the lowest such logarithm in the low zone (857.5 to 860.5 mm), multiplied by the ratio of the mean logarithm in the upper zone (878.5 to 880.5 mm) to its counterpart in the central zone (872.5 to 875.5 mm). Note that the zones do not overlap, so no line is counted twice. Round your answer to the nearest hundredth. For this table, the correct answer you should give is 2.00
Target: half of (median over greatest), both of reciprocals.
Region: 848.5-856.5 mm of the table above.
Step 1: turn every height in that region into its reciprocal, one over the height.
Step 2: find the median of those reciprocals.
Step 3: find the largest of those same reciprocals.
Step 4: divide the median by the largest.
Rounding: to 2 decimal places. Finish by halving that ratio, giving 0.41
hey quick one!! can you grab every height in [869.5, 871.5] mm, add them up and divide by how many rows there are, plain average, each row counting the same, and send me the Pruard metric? 4.6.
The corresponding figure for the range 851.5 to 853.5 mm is 9.7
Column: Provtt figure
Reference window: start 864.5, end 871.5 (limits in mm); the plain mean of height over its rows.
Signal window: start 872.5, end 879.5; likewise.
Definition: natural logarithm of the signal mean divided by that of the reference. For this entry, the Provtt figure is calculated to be 0.08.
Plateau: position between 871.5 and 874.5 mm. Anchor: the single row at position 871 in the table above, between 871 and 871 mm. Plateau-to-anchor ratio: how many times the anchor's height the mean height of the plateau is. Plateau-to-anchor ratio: 1.03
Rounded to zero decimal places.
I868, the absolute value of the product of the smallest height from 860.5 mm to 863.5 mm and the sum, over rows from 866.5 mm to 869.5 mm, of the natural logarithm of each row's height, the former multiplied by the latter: 24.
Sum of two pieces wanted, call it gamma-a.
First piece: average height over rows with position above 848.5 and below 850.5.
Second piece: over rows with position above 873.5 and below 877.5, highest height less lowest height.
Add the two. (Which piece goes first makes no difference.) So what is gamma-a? 11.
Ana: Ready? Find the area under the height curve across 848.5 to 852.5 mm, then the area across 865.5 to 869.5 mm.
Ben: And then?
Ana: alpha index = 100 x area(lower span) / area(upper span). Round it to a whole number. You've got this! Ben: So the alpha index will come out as 220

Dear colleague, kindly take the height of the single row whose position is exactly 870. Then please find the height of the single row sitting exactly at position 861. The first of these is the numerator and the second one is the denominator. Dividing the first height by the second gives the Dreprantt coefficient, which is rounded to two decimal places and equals 0.78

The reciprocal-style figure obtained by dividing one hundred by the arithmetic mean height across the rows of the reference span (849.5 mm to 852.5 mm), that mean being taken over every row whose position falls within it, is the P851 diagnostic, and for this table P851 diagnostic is 10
